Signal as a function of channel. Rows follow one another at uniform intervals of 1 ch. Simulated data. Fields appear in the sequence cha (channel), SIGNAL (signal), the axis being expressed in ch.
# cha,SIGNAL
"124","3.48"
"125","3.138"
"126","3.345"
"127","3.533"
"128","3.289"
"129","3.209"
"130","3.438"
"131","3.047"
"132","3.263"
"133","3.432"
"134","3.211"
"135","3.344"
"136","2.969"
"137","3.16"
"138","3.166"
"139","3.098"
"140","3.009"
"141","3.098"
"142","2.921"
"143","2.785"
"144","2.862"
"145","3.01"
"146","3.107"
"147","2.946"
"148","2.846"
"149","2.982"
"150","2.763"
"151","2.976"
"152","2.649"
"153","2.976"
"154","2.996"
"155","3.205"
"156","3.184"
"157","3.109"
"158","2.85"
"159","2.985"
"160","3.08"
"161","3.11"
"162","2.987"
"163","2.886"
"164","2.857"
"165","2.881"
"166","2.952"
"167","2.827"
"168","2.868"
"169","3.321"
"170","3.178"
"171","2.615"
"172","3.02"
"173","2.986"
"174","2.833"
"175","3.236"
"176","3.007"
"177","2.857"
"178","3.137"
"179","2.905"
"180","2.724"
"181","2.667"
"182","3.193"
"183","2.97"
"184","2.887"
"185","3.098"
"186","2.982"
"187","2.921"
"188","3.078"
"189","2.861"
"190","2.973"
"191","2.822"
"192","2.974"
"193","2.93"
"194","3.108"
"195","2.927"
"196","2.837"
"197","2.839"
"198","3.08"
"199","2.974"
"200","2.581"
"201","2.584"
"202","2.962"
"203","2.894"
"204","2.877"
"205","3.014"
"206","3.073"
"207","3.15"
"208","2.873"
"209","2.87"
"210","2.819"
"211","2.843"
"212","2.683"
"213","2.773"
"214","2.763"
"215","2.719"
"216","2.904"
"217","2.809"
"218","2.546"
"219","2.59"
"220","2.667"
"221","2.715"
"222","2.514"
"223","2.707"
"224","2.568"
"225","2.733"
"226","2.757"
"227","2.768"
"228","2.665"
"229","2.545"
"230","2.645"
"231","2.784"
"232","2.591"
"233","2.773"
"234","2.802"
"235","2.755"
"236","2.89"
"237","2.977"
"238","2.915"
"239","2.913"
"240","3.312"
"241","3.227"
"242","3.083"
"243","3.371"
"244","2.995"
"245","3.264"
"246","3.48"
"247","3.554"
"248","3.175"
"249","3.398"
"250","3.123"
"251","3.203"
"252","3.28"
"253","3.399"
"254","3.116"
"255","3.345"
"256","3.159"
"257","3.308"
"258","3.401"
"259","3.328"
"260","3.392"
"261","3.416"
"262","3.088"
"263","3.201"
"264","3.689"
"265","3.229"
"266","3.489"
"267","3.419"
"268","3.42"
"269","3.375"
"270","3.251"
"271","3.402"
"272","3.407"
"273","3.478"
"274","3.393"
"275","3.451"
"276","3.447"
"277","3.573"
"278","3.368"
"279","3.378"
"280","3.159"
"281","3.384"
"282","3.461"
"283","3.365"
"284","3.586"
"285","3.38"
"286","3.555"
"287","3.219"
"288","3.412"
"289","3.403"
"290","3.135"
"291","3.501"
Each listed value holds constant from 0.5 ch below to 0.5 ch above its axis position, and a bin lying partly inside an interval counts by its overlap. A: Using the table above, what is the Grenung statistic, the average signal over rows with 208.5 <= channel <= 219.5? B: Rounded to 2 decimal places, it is 2.76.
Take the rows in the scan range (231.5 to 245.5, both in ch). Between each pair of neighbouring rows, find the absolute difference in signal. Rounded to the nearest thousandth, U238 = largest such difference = 0.399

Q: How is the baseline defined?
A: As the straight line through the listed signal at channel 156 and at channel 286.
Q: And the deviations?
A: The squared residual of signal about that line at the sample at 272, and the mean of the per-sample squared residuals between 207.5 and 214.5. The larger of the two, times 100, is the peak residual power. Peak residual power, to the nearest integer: 29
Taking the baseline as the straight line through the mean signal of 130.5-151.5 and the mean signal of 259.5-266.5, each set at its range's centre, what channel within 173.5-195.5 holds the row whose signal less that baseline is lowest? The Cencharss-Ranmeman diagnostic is 181 ch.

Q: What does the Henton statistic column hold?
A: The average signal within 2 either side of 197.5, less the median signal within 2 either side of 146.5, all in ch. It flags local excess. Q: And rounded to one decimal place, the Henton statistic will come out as 0.0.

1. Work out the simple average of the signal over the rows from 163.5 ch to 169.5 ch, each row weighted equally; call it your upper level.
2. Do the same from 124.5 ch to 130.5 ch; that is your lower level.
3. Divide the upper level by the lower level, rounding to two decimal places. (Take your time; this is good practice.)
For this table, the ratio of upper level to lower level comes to 0.89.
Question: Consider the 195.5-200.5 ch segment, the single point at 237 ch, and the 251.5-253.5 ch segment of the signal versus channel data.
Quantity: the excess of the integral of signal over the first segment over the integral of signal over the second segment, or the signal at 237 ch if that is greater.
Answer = 7.6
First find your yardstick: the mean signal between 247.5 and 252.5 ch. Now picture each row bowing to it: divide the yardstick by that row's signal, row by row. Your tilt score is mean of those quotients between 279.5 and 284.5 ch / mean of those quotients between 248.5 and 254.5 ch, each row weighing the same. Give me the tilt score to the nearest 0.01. 0.96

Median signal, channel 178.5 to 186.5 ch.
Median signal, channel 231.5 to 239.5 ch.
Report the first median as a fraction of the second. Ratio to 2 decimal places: 1.03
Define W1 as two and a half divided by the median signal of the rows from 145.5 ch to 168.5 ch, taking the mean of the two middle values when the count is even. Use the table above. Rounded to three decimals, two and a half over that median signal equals 0.840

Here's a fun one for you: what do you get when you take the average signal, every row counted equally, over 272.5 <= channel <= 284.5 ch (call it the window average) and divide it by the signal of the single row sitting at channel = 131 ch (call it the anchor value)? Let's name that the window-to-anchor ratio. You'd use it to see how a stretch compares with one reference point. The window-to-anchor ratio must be 1.12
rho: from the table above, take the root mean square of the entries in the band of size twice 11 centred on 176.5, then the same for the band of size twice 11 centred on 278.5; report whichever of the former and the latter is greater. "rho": 3.40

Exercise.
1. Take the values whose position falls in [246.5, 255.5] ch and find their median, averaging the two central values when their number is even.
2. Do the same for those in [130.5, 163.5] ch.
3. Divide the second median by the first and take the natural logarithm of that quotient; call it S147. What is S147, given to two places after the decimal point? -0.09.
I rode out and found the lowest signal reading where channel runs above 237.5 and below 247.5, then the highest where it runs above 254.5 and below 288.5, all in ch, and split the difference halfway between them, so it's 3.30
